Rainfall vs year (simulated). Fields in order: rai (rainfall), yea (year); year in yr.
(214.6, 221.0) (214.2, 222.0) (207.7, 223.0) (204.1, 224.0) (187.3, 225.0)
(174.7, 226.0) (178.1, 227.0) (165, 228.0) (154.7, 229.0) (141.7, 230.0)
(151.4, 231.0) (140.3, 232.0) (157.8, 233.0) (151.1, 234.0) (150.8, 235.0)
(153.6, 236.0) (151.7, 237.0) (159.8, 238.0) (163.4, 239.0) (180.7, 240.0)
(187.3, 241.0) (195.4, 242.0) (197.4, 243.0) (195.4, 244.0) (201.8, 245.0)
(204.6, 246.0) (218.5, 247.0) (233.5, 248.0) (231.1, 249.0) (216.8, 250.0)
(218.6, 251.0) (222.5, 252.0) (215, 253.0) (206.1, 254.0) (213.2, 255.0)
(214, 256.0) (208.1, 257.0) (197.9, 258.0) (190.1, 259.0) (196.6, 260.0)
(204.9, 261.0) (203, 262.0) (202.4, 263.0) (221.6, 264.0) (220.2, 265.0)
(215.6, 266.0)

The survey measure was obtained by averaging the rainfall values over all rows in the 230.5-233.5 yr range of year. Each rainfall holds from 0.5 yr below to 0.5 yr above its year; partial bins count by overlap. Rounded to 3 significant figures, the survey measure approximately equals 150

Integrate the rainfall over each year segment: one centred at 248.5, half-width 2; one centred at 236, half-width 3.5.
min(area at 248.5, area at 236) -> 900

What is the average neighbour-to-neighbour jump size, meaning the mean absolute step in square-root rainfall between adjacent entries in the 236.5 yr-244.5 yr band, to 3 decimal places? 0.258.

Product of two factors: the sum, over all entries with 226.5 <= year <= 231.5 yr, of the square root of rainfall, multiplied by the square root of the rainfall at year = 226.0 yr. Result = 831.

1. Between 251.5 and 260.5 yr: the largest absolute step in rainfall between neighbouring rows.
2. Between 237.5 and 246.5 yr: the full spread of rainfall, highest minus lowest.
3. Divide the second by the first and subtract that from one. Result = -3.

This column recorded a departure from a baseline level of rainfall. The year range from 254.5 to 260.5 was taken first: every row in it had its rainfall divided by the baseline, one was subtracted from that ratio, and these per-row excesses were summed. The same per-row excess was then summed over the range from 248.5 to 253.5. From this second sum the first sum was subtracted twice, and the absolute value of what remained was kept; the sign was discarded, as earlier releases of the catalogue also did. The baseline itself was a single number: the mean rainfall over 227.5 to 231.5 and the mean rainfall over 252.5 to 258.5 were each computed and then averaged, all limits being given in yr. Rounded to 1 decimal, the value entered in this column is 0.4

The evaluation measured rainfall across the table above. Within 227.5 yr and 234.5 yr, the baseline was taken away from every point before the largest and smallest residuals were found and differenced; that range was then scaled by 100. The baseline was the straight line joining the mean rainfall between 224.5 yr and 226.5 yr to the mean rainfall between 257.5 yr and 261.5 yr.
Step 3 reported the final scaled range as 2663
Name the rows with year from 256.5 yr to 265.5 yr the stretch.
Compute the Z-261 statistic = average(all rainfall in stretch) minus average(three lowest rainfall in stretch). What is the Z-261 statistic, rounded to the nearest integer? 10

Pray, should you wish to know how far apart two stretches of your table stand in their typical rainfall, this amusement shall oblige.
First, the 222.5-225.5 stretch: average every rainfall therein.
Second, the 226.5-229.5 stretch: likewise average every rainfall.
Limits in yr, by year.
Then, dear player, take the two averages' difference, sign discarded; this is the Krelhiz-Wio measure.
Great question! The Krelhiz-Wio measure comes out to 34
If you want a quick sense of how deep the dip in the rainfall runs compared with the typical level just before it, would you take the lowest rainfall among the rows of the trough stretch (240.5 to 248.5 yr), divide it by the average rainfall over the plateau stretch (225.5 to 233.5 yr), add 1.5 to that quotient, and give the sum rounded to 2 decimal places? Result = 2.69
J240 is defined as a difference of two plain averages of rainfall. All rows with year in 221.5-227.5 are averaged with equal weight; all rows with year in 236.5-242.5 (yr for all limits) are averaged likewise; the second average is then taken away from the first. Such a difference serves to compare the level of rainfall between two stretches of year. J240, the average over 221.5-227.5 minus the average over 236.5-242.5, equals 21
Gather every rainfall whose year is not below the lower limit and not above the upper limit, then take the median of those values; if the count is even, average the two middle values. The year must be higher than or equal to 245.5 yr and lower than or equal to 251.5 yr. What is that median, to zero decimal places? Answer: 219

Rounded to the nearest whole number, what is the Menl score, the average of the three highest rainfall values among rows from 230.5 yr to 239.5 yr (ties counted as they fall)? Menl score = 160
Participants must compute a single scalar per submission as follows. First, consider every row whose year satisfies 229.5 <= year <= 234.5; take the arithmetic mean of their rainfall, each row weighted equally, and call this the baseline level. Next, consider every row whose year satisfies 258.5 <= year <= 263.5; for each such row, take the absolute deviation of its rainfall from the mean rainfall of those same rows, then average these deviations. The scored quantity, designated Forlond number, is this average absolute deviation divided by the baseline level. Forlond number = 0.0326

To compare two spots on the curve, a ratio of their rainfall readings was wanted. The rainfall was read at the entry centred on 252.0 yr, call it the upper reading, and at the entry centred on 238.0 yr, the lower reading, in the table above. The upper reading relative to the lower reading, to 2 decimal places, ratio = 1.39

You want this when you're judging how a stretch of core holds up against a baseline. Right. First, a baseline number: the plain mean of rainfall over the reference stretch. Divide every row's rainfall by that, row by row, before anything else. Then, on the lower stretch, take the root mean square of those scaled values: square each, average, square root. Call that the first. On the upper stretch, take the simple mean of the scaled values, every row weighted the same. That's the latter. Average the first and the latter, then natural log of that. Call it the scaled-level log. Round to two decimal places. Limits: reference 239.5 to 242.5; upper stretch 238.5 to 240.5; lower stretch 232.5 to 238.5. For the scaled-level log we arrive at -0.14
